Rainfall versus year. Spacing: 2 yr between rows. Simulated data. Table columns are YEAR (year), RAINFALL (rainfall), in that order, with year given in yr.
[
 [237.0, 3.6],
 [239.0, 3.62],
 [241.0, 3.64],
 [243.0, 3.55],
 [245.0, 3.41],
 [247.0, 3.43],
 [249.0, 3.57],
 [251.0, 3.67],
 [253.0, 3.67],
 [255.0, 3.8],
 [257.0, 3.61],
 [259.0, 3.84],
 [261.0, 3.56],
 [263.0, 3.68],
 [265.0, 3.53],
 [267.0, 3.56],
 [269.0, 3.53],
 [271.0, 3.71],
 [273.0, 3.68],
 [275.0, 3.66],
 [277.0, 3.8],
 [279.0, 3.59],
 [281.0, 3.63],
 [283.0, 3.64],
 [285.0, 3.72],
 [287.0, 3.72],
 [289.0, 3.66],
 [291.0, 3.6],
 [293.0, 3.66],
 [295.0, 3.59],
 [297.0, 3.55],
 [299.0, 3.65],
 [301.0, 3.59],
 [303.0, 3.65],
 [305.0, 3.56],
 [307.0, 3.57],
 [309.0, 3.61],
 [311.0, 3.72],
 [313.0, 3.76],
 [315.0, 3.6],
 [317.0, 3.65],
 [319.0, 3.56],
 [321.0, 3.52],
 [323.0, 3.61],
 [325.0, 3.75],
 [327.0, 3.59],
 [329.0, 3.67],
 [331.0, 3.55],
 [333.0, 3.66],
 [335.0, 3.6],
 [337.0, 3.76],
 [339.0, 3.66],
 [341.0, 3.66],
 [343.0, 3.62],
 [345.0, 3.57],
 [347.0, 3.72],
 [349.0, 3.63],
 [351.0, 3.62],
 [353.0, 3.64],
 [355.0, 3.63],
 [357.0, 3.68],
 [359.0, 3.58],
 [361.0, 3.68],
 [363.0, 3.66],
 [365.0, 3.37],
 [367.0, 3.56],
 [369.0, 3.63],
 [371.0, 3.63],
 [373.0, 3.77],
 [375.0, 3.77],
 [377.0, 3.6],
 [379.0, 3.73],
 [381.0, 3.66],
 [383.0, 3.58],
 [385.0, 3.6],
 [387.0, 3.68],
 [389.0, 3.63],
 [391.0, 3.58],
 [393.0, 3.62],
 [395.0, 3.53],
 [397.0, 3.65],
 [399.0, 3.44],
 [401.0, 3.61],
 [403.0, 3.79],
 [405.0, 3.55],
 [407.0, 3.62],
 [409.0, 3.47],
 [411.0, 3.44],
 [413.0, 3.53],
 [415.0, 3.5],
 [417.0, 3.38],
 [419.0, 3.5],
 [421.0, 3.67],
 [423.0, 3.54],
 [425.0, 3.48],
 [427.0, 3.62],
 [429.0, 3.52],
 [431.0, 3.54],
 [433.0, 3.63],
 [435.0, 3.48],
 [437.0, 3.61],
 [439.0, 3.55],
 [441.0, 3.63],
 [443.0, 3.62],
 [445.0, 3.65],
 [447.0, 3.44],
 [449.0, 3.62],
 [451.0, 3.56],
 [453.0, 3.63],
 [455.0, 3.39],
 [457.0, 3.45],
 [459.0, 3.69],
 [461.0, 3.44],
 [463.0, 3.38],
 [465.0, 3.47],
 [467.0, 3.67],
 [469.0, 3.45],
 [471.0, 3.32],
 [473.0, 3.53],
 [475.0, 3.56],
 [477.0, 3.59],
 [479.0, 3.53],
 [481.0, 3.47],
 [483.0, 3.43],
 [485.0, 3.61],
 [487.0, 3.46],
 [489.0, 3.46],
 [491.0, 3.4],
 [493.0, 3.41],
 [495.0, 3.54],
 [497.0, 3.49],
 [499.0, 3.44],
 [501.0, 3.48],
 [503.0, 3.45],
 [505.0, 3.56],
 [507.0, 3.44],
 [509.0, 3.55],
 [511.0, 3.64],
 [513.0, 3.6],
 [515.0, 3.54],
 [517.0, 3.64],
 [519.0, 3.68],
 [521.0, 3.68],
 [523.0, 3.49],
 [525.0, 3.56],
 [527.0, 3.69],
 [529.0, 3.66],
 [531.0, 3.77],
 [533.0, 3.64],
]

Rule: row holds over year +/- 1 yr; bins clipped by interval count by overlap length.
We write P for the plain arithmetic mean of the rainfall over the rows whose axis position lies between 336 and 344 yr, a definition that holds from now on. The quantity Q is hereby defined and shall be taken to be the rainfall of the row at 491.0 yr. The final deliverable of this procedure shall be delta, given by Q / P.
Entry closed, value 0.93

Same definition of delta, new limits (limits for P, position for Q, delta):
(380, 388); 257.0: 0.99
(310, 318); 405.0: 0.96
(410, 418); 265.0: 1.02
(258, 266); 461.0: 0.94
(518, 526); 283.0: 1.01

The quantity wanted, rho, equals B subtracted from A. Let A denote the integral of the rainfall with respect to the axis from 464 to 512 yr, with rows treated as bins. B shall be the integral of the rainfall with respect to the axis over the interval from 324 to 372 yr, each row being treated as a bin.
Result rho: -6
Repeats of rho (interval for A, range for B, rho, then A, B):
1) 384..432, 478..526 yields 2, 171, 169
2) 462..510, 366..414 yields -6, 167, 173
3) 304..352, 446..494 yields 7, 174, 168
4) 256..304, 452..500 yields 7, 175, 168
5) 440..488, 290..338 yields -5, 169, 174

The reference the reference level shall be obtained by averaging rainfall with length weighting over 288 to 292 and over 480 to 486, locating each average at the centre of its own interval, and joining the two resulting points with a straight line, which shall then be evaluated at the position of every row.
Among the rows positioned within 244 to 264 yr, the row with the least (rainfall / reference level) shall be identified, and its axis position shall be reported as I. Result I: 245.0 yr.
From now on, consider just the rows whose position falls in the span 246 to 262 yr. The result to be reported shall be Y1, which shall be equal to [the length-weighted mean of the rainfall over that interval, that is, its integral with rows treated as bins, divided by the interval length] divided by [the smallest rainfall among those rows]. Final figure 1.06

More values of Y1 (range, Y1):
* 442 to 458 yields 1.05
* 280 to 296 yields 1.02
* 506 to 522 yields 1.05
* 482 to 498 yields 1.02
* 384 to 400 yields 1.04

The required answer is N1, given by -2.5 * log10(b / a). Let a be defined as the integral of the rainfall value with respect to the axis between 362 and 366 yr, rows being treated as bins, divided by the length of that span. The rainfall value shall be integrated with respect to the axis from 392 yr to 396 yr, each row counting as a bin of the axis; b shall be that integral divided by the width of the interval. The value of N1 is -0.02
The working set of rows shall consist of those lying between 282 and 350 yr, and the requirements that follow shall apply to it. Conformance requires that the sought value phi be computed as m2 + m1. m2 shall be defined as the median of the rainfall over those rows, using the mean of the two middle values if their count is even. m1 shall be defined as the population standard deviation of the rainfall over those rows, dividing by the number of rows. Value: 3.70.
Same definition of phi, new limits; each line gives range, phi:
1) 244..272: 3.71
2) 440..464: 3.70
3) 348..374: 3.72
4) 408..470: 3.62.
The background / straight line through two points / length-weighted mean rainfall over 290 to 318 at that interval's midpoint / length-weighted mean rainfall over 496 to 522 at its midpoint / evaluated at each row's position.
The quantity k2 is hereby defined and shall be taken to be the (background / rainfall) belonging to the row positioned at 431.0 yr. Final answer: 1.01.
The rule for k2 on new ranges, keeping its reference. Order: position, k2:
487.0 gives 1.03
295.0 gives 1.01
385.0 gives 1.00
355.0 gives 0.99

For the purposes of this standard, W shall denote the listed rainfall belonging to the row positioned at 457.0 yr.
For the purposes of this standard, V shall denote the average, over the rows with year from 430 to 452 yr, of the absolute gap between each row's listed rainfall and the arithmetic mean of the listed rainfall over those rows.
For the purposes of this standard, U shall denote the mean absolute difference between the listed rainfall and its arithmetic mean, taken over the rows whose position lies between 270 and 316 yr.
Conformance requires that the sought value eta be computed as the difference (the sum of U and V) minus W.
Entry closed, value -3.34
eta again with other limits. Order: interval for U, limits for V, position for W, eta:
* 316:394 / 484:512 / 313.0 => -3.65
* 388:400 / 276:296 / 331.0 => -3.44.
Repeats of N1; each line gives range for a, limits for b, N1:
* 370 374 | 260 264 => 0.02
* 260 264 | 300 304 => 0.00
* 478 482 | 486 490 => 0.01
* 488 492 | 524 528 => -0.06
